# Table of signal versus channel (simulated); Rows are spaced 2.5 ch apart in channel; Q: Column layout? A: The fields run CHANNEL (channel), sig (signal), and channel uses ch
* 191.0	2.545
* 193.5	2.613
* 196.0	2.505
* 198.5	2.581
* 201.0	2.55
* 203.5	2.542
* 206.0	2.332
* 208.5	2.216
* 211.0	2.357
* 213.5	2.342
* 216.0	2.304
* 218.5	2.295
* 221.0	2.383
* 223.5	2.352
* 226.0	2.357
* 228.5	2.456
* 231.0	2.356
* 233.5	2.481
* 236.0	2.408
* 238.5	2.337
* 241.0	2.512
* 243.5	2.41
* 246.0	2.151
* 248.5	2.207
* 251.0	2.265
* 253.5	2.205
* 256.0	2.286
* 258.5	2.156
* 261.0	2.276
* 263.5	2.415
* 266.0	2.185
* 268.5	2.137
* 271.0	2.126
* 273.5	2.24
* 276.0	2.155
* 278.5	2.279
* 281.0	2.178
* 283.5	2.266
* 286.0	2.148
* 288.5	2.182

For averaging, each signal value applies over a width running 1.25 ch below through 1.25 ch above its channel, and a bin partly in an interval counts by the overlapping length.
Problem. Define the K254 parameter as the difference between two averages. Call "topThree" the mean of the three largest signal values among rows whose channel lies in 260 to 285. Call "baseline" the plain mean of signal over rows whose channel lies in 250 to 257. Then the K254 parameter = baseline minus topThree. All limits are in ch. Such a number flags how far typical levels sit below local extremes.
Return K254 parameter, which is -0.07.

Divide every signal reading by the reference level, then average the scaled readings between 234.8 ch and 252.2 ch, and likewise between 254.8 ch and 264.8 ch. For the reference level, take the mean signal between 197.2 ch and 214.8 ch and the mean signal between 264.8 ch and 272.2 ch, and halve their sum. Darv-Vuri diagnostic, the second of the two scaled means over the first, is 0.98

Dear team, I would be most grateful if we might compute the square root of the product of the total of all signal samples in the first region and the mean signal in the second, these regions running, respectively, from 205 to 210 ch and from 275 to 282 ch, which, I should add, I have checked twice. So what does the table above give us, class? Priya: 3.2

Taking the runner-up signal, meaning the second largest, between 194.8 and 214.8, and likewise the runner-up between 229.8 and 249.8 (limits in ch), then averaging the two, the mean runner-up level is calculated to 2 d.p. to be 2.52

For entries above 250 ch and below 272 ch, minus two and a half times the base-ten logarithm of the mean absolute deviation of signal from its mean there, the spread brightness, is 2.84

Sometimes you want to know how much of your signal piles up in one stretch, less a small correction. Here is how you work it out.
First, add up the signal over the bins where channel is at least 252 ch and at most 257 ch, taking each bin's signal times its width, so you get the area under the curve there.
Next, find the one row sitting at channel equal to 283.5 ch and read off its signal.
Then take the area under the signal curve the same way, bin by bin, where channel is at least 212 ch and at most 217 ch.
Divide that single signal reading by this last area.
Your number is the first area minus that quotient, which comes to 11.0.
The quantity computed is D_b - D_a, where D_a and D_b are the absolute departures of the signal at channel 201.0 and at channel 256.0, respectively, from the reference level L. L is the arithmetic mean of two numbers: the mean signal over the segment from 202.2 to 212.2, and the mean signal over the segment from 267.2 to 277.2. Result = -0.26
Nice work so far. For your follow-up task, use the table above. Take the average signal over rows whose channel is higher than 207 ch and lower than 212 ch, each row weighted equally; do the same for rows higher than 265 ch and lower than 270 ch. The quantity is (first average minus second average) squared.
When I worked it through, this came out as 0.016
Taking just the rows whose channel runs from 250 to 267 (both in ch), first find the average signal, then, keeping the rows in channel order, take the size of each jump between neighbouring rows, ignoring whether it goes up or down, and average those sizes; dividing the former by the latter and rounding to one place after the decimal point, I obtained 17.8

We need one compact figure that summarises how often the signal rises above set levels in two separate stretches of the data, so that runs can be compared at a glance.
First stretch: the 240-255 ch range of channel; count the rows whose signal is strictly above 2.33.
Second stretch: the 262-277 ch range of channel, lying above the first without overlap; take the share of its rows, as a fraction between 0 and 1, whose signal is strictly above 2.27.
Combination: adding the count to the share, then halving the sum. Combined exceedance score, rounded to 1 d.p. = 1.1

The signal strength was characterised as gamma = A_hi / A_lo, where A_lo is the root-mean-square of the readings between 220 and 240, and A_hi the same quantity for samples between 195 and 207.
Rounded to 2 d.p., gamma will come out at 1.05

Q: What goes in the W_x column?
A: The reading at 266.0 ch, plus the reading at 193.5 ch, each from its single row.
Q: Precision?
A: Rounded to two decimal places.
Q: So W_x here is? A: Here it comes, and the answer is 4.80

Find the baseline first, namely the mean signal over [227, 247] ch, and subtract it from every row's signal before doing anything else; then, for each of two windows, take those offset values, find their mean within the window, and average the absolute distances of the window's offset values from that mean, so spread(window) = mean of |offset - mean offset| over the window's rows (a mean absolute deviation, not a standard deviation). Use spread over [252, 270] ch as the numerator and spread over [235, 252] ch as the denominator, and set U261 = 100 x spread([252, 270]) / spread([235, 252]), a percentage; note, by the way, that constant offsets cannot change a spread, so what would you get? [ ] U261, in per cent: 74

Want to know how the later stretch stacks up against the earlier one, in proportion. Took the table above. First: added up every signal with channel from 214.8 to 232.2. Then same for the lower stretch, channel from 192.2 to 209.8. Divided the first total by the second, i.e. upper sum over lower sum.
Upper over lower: 0.952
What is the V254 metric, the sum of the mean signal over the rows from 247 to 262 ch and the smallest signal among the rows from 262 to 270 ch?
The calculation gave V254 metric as 4.37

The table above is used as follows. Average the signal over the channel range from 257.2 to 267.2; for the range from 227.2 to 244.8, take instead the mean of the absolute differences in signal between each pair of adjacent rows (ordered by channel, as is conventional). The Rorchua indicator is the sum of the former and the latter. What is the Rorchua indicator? 2.37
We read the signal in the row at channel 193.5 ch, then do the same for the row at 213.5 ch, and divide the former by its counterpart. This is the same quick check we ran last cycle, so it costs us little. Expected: 1.12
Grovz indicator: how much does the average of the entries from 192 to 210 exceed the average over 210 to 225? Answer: 0.14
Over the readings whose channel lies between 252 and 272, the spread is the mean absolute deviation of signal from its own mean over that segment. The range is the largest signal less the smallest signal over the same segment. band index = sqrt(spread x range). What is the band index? 0.149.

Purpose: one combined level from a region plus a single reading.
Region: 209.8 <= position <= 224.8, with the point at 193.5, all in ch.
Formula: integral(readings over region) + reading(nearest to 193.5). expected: 37.7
